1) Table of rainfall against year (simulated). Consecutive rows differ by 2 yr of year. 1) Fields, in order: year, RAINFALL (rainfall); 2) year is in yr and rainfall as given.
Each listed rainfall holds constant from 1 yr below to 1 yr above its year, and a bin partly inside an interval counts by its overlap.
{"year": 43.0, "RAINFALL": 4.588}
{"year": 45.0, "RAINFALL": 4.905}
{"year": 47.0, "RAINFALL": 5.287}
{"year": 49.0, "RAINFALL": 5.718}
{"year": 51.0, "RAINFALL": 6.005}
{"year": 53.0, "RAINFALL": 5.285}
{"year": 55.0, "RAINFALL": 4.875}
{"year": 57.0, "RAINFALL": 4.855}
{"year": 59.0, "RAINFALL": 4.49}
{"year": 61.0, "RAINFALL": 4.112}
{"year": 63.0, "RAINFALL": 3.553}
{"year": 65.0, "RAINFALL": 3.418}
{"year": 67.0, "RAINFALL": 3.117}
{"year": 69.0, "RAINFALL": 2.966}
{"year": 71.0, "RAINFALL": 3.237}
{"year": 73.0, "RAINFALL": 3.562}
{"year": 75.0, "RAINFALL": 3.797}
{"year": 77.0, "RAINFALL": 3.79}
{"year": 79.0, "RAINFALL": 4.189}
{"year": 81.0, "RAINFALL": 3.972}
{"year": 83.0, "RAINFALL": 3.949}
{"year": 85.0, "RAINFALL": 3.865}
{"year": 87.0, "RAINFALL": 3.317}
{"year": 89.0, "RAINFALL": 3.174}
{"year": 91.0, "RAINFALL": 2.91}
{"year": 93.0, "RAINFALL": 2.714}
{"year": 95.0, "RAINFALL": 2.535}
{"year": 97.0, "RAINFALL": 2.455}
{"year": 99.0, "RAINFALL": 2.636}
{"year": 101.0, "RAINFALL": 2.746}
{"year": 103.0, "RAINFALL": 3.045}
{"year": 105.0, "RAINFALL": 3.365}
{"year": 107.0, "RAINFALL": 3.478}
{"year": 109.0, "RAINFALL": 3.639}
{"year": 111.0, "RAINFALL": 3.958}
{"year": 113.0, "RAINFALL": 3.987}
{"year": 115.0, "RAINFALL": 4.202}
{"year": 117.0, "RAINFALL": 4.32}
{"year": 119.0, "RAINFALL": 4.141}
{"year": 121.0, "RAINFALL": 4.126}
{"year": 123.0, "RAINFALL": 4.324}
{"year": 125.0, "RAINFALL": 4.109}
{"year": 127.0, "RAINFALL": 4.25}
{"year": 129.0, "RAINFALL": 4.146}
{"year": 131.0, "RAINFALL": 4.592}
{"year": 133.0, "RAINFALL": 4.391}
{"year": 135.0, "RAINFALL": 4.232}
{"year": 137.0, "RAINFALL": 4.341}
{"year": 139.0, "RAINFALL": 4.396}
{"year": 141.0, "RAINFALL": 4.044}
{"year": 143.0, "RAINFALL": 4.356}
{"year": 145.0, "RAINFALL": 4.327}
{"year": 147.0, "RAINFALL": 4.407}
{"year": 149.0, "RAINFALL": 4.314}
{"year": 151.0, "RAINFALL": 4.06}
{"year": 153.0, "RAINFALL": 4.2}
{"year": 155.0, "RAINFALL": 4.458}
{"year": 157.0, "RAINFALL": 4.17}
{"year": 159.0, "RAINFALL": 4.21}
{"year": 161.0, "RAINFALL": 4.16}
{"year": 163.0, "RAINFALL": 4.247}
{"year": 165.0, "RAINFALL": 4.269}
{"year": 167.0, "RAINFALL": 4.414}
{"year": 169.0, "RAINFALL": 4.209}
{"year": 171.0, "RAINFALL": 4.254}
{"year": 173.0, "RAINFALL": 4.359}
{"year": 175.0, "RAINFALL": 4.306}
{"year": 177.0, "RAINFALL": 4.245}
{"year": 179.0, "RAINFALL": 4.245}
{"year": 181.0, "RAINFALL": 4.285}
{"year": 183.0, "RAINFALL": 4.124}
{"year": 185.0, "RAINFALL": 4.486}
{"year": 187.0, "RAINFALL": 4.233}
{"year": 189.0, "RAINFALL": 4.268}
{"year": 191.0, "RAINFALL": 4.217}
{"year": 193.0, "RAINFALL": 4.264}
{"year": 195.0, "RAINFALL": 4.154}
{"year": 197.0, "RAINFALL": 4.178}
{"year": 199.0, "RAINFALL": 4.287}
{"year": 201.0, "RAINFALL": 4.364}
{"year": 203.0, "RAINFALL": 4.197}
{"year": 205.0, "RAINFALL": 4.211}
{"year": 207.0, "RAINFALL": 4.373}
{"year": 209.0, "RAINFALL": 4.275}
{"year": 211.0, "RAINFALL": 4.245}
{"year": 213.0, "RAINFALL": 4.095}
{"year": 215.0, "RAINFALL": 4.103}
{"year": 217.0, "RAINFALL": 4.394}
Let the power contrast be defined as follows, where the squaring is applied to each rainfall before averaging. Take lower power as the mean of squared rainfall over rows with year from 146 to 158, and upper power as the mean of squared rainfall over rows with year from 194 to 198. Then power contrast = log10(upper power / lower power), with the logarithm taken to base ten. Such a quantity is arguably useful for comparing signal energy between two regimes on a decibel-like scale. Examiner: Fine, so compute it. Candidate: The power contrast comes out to 0.0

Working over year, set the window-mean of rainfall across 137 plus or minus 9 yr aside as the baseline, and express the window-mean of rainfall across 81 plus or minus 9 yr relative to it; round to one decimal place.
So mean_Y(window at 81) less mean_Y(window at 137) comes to -0.6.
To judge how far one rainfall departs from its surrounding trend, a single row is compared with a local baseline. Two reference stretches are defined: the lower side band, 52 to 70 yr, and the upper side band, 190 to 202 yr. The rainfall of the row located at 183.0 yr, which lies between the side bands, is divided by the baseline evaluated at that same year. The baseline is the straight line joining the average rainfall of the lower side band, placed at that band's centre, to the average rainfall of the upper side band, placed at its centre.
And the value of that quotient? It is 0.98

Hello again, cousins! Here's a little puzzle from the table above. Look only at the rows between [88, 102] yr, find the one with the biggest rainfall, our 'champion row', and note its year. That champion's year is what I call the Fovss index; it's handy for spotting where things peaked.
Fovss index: 89.0 yr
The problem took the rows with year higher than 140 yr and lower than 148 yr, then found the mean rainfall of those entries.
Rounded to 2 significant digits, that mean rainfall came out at 4.3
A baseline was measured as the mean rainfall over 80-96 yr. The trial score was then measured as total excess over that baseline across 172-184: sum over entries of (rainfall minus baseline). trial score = 5.7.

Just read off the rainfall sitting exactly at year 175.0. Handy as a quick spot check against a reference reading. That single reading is 4.306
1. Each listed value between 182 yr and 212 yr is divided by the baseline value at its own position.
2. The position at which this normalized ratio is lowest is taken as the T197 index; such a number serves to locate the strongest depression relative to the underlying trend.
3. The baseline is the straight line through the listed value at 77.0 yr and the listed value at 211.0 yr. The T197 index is 195.0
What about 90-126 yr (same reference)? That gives 97.0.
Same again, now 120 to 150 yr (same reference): 141.0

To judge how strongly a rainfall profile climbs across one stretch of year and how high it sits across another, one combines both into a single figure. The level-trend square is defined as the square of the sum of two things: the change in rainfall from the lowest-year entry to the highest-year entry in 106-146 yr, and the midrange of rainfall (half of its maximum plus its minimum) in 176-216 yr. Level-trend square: 26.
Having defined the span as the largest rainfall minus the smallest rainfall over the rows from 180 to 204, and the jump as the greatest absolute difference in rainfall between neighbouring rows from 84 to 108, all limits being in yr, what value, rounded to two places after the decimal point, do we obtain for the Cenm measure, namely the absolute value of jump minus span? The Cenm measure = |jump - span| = 0.19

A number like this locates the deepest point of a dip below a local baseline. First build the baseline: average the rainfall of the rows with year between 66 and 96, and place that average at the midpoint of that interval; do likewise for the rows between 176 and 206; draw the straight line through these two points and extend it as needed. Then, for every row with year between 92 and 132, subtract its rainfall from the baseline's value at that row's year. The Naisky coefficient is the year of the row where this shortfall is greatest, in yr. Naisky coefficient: 97.0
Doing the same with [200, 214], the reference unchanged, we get 213.0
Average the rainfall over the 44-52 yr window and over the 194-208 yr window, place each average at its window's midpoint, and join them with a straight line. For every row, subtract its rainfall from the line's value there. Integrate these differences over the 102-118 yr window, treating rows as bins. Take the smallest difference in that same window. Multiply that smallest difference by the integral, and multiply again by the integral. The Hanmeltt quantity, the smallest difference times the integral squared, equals 235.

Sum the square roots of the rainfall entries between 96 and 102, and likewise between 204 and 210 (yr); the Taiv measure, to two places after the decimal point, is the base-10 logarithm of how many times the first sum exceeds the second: -0.11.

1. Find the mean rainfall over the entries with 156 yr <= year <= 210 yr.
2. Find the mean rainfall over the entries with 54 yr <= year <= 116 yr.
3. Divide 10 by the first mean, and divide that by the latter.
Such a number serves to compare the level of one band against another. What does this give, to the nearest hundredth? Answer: 0.66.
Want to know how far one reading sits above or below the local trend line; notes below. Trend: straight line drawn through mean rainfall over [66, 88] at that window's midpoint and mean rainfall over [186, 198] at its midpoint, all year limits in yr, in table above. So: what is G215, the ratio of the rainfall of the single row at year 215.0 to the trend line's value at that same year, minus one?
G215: -0.05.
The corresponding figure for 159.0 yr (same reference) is 0.04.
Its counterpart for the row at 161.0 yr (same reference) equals 0.03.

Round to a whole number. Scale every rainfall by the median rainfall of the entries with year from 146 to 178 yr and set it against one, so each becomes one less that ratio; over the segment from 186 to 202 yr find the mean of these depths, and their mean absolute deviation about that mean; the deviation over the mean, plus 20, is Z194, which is 30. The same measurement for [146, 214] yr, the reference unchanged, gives 11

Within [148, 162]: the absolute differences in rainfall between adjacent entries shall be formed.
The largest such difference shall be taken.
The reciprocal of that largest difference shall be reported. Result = 3.5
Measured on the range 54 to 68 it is 1.8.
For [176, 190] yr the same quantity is 2.8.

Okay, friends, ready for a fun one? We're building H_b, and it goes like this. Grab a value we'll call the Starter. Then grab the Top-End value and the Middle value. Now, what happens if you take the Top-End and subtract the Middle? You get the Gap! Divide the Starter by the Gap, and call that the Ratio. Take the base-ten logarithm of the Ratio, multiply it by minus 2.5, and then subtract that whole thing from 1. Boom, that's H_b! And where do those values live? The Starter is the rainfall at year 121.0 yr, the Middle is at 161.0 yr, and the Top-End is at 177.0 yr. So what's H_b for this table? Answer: 5.2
